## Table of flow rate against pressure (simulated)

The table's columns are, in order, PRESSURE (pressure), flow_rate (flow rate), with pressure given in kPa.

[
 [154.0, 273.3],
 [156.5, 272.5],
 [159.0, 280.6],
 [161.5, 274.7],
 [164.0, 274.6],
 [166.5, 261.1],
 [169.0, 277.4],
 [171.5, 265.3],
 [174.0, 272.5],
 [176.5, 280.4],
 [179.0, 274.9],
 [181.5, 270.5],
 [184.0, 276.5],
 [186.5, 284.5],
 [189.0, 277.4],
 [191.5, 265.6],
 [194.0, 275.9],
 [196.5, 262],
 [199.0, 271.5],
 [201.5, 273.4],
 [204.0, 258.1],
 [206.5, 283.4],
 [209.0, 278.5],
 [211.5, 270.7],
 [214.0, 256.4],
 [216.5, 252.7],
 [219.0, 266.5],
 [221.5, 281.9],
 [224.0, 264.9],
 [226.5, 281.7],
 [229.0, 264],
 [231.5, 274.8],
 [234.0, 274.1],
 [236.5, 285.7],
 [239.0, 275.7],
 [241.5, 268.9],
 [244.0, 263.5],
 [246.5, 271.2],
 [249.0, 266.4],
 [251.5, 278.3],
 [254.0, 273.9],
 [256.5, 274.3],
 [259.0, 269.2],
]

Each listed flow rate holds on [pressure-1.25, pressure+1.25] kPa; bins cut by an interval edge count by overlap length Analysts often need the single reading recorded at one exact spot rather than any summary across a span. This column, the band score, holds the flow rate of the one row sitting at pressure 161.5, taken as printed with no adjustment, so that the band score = 274.7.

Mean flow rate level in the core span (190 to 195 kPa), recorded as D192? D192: 271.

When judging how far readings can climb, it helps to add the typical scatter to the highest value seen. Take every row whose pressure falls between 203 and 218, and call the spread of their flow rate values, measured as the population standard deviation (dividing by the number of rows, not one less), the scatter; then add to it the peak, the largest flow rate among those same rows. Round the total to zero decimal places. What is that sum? 295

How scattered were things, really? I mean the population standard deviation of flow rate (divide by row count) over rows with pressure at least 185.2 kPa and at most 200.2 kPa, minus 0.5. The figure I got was 7.00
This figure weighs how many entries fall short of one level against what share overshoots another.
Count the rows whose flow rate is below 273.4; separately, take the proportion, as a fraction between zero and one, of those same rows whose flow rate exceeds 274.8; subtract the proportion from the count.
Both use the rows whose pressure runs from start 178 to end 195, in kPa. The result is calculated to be 1.3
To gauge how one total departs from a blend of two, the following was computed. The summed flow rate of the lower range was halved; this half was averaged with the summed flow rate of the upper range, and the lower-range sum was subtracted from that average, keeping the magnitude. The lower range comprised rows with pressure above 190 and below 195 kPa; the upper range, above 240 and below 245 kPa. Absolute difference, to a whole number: 140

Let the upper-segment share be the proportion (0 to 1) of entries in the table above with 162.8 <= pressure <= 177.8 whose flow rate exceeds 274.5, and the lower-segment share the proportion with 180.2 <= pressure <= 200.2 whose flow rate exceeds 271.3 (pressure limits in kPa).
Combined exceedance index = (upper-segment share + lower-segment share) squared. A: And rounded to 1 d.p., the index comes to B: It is 1.3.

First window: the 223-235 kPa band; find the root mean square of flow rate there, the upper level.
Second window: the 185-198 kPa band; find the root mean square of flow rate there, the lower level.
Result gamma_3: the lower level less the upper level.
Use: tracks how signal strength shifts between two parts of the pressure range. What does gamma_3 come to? 1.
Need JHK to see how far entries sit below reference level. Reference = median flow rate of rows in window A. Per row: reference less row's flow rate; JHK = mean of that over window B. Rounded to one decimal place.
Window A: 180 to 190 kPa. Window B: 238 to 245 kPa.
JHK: 7.6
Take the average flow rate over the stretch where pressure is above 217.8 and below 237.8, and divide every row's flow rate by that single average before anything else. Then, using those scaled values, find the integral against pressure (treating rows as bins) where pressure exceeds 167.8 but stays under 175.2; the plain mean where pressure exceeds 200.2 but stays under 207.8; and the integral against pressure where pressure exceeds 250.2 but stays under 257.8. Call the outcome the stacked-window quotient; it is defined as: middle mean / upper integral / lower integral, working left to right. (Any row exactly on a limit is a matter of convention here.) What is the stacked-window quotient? 0.0177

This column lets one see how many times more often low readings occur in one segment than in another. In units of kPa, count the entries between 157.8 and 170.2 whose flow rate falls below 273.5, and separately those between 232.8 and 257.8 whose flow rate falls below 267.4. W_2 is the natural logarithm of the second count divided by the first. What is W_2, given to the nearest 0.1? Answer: 0.7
